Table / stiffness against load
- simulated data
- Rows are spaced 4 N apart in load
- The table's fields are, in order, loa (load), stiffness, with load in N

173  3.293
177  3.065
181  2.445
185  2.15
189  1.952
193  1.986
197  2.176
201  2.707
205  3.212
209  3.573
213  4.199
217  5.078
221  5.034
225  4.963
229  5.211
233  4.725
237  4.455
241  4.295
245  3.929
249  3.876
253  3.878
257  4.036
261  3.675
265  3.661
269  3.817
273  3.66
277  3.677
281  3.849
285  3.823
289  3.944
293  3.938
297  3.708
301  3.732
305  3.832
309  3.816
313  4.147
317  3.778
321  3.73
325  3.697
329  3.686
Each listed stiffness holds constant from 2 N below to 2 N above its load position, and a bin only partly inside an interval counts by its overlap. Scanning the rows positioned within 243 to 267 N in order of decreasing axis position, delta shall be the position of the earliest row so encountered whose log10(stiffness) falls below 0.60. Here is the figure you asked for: 265 N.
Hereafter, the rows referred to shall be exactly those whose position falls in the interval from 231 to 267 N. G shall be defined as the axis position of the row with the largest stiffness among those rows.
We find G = 233 N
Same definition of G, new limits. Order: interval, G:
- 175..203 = 177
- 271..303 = 289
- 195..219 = 217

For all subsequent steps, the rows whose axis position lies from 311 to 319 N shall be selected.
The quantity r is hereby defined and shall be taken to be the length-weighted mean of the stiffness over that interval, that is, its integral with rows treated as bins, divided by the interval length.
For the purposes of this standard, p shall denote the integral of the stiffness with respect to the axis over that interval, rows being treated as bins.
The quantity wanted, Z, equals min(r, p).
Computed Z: 3.96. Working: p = 32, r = 3.96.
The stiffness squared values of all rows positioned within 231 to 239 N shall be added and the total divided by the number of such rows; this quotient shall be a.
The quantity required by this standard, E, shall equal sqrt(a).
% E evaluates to 4.6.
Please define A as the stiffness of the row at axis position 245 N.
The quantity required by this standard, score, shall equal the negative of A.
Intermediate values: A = 3.929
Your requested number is -3.93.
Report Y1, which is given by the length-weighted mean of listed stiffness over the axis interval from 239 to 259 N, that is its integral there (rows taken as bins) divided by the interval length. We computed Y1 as 4.0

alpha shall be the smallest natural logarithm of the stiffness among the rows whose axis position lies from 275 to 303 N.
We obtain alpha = 1.30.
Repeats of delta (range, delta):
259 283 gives 281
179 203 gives 201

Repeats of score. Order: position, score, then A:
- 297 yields -3.71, 3.708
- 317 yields -3.78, 3.778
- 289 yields -3.94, 3.944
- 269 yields -3.82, 3.817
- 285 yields -3.82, 3.823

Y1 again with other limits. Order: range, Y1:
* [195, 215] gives 3.2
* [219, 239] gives 4.9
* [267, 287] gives 3.8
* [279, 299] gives 3.9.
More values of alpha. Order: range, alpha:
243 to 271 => 1.30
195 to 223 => 0.78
